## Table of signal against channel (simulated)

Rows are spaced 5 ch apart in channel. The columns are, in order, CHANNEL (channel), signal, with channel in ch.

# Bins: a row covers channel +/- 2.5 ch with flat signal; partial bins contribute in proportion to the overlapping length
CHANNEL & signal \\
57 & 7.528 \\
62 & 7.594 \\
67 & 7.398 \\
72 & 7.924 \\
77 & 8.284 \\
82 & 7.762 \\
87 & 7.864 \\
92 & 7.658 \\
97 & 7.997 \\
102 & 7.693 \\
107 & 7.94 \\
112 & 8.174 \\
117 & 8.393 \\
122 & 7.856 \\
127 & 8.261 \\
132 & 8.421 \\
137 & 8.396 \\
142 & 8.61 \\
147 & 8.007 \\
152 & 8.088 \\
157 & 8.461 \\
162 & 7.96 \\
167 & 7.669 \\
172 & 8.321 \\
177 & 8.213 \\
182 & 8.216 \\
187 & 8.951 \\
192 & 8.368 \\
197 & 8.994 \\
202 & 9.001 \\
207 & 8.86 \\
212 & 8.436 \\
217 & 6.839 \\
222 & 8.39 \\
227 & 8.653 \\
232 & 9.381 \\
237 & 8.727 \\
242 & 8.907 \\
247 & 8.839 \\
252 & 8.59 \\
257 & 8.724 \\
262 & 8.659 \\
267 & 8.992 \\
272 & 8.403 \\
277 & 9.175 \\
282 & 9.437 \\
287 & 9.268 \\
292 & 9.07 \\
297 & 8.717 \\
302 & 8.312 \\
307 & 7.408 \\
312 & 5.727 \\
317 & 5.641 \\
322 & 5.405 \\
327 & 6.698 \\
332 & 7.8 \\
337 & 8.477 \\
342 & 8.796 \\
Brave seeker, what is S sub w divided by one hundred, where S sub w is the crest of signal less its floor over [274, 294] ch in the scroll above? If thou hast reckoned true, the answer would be 0.0037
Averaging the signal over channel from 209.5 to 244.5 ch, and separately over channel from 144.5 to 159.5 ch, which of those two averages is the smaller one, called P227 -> 8.19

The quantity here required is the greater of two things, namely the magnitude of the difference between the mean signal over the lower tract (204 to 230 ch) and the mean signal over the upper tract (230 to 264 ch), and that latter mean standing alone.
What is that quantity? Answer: 8.8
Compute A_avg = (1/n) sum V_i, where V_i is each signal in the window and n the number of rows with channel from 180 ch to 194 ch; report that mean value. 8.5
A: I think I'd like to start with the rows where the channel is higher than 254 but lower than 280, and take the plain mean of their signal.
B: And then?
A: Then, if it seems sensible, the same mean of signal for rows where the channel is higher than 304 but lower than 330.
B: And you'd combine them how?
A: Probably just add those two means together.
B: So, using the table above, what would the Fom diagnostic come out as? 15.0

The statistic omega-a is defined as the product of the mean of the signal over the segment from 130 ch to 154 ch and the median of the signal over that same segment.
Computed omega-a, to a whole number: 70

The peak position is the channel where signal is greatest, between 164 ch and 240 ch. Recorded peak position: 232 ch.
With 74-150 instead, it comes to 142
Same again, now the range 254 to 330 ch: 282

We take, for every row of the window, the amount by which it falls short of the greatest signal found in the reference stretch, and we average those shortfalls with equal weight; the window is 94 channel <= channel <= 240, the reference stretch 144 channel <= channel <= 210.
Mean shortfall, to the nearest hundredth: 0.68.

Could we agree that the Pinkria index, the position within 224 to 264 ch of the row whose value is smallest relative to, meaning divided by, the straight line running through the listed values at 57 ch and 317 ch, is 227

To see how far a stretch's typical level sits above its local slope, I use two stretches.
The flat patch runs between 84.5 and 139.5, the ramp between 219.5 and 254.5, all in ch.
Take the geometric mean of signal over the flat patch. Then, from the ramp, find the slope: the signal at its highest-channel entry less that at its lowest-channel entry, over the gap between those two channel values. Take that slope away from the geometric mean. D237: 8.05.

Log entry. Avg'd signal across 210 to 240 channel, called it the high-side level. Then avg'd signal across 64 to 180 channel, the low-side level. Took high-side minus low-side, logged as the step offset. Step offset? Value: 0.35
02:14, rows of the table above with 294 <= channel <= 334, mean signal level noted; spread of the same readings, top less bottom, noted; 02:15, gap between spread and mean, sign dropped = 3.7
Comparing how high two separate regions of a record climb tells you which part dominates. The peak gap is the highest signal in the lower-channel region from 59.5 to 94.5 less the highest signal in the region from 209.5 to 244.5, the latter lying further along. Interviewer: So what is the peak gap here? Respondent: -1.10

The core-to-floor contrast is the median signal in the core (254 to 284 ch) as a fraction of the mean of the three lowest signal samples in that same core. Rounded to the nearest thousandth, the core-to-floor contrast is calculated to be 1.031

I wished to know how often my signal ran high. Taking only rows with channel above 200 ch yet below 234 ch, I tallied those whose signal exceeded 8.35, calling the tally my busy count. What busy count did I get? 6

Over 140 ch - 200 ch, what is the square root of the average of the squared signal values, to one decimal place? 8.3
